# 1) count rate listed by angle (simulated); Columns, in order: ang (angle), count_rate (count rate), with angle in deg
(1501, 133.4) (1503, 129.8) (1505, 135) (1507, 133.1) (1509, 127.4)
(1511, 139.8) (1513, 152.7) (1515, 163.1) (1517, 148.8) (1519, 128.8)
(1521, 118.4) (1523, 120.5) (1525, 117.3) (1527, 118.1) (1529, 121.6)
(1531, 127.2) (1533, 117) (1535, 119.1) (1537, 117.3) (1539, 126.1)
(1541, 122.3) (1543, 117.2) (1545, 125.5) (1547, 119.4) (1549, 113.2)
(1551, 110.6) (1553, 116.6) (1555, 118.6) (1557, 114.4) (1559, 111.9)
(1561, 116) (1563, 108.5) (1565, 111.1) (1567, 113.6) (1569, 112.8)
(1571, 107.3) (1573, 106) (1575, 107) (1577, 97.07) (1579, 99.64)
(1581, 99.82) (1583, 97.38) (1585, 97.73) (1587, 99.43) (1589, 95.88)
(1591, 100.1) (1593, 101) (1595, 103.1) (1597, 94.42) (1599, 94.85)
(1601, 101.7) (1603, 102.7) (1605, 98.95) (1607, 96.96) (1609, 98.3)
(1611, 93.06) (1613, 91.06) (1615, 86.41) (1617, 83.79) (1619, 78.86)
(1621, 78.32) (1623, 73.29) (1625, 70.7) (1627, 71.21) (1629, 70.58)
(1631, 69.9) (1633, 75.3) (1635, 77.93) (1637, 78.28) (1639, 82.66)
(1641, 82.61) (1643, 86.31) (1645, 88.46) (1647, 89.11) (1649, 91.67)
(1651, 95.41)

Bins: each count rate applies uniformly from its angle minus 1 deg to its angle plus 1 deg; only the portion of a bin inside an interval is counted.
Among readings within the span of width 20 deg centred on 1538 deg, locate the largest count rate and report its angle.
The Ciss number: 1531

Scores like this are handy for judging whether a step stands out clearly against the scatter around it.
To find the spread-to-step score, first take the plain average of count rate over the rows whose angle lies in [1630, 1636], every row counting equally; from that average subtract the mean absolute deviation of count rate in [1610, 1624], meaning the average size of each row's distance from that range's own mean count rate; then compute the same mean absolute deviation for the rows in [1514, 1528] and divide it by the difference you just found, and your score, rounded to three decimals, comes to 0.210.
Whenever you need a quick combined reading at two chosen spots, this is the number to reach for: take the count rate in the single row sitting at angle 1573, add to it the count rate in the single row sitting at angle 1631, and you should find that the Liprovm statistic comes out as 176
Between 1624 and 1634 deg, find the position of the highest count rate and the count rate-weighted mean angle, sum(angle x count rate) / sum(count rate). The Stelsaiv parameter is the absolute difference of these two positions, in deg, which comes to 4.0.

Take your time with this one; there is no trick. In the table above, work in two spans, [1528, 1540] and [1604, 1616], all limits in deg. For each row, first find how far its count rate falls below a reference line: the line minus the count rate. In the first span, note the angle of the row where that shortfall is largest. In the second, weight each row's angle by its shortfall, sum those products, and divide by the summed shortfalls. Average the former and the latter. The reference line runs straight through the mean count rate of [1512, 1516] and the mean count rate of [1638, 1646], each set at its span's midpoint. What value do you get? 1571.9 deg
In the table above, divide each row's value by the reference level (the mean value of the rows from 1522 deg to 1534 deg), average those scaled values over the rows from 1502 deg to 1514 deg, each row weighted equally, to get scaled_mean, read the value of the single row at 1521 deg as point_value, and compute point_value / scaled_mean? 104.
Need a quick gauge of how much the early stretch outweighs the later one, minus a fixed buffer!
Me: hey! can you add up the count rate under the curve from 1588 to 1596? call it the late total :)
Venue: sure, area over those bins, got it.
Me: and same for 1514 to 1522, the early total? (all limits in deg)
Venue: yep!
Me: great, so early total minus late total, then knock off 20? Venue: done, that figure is 298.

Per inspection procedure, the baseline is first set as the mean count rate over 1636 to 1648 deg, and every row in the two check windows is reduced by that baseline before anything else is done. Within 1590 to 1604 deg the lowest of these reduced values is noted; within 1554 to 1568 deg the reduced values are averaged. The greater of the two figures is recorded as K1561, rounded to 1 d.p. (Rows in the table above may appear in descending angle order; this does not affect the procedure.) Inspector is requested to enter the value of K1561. 28.9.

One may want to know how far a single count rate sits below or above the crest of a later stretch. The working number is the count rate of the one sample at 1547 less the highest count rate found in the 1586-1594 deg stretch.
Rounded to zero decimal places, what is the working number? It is 18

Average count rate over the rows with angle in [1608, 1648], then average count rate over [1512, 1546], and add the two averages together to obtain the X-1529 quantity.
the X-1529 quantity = 208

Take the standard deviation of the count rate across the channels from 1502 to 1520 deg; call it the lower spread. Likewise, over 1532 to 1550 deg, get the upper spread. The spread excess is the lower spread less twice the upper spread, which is 4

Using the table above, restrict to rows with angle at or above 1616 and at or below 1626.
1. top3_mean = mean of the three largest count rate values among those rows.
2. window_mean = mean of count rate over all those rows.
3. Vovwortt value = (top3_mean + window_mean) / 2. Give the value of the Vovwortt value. 79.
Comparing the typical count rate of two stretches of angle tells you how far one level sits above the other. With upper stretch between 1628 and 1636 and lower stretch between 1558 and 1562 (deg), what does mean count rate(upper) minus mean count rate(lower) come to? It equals -41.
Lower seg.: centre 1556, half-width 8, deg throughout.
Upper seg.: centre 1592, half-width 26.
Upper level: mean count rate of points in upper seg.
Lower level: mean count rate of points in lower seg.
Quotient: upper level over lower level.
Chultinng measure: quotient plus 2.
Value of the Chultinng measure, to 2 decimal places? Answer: 2.87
